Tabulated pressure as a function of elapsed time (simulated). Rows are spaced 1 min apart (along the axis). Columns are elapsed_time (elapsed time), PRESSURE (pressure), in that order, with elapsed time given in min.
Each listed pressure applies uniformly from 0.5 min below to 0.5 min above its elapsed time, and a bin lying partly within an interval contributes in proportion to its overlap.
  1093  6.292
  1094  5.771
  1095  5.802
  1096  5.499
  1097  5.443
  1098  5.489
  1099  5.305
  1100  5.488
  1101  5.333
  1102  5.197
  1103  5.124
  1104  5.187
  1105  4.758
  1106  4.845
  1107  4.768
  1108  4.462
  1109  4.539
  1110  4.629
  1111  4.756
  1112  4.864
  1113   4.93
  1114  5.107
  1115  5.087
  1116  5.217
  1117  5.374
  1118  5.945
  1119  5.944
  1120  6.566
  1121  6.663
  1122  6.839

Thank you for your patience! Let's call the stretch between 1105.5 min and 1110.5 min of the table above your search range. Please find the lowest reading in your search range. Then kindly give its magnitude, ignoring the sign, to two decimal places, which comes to 4.46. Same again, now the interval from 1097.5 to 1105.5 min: 4.76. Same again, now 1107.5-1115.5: 4.46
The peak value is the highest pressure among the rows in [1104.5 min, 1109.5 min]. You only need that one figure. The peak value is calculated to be 4.845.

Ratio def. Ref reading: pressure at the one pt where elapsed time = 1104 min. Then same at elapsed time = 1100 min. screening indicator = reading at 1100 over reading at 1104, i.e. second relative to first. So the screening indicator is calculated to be 1.06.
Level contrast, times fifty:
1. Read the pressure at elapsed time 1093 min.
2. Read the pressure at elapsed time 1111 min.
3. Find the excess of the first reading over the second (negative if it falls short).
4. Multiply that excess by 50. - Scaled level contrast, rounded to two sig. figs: 77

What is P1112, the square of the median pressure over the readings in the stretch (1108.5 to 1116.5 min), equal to 24.0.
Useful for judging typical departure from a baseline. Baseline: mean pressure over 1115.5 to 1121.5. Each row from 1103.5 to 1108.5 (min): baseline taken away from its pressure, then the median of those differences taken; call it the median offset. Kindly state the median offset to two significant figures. -1.2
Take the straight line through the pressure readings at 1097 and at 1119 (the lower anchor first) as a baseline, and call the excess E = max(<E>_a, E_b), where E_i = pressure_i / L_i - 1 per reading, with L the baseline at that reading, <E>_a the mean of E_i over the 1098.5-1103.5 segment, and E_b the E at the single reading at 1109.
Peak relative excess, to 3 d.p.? -0.044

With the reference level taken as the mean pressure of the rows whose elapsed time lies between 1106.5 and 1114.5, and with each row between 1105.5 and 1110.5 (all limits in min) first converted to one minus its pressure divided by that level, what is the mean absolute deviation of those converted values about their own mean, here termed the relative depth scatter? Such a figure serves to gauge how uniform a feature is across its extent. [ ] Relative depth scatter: 0.027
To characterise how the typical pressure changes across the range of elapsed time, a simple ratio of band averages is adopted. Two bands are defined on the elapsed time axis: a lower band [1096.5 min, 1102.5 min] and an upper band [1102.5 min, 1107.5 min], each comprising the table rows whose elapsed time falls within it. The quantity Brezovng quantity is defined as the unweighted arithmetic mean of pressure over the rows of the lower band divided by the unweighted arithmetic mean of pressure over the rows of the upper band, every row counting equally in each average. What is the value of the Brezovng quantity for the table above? 1.09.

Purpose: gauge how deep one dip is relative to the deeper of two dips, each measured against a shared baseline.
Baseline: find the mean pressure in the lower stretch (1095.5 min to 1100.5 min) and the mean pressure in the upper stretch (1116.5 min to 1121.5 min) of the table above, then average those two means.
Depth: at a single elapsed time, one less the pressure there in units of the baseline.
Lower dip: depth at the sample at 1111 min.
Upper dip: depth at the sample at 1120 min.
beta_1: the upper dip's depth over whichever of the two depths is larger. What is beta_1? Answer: -0.78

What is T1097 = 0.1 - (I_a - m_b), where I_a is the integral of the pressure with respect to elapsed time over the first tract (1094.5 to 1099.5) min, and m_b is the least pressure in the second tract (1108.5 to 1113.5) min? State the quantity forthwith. -22.9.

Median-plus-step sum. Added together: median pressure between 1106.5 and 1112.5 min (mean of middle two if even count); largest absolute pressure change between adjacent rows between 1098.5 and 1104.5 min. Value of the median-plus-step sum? 4.9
